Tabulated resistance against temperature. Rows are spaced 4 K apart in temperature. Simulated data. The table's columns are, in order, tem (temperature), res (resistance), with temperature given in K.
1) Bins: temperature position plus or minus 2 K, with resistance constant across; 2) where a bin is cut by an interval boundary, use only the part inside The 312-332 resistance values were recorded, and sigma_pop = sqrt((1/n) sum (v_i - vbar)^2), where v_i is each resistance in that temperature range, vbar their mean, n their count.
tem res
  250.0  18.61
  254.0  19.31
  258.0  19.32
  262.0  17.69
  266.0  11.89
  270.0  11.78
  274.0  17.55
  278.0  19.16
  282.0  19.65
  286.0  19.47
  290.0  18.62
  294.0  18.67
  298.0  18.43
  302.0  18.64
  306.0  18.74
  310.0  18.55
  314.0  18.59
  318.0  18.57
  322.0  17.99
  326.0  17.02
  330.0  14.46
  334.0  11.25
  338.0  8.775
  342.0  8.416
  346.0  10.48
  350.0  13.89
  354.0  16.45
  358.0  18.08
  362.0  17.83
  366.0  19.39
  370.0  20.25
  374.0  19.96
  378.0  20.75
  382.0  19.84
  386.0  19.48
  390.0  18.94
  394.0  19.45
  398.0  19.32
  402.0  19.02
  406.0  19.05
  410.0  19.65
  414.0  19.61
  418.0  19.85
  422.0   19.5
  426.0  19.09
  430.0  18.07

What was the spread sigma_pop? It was 1.5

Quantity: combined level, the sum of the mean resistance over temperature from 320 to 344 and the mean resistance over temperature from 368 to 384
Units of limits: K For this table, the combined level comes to 33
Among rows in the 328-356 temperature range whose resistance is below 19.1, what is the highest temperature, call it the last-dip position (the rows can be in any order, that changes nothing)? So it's 354.0 K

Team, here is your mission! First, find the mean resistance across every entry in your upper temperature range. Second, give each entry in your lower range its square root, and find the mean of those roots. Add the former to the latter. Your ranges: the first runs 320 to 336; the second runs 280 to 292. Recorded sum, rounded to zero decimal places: 20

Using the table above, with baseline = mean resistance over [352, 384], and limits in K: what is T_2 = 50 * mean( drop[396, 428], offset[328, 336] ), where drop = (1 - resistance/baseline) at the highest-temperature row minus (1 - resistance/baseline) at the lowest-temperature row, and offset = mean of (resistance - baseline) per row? -155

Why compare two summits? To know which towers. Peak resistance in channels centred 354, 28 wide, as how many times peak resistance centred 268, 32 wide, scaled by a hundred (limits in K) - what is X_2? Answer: 99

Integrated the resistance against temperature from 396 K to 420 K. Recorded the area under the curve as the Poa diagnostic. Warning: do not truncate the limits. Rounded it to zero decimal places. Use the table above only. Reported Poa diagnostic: 466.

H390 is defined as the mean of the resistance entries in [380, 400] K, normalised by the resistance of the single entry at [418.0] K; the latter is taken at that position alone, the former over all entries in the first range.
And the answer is 0.98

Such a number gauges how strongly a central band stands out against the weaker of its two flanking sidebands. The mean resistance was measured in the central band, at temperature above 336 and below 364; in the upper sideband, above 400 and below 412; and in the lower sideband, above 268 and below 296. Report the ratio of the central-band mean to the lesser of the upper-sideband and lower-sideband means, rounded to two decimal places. 0.75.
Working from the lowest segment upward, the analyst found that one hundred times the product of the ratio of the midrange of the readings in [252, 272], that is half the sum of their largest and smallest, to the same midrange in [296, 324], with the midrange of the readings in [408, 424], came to 1666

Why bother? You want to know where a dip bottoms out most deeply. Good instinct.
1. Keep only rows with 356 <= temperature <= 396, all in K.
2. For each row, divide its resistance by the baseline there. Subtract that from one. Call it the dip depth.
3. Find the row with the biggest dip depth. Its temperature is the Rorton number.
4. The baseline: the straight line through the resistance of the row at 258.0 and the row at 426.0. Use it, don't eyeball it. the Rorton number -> 362.0 K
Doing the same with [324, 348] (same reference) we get 342.0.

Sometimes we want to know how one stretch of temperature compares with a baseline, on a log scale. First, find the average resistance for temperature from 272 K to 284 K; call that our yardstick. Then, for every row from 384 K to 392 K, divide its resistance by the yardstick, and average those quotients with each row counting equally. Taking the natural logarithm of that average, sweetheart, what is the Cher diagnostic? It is 0.022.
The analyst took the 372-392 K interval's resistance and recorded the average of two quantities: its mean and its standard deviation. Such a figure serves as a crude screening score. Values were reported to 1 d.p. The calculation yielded 10.2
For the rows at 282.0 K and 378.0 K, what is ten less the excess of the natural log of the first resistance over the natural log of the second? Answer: 10.1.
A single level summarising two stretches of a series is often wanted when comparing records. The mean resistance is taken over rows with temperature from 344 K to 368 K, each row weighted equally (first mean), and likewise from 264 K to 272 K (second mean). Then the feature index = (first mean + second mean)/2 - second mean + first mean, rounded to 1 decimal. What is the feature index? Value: 18.1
